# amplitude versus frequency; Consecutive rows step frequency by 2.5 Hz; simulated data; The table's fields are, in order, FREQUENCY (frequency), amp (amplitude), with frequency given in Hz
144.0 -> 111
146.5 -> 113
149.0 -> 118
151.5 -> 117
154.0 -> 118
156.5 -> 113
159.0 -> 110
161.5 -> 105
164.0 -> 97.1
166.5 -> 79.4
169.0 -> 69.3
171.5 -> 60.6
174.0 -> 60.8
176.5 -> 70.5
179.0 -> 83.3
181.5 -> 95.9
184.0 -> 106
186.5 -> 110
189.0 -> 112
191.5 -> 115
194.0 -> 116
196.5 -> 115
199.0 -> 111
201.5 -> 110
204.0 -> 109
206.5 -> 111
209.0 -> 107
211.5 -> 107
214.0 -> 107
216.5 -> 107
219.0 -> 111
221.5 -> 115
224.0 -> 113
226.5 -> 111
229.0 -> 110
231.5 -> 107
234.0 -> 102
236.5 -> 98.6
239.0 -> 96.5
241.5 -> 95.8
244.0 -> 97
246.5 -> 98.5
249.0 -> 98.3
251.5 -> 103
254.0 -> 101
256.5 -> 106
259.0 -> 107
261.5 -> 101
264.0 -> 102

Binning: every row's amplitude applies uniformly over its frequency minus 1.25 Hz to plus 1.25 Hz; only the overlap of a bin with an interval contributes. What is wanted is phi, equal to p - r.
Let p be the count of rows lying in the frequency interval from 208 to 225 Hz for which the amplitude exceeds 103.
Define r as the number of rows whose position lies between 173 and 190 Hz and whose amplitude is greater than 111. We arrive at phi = 6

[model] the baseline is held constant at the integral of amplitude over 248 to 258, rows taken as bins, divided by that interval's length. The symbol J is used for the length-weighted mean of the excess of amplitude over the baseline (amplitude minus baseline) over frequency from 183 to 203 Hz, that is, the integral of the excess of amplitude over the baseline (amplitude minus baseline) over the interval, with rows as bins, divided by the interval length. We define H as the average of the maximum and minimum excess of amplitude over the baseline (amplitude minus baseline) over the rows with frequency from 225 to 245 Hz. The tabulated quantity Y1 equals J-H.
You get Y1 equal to 9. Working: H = 1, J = 10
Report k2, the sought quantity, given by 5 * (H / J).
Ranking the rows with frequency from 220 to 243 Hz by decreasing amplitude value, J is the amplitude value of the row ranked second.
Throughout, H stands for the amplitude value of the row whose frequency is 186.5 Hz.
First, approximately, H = 110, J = 113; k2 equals 4.9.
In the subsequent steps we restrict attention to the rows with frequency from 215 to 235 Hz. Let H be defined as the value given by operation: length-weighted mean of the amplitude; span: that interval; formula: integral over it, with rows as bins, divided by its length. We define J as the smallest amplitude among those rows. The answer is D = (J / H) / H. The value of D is 0.0085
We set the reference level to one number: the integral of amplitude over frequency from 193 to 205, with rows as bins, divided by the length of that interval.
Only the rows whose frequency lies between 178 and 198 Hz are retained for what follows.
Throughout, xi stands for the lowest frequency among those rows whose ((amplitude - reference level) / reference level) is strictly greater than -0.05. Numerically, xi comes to 186.5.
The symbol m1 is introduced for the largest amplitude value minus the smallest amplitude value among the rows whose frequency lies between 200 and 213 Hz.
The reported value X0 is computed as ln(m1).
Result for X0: 1.39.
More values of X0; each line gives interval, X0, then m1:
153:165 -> 3.04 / 21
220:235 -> 2.56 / 13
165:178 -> 2.93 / 19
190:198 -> 0.00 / 1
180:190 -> 2.78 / 16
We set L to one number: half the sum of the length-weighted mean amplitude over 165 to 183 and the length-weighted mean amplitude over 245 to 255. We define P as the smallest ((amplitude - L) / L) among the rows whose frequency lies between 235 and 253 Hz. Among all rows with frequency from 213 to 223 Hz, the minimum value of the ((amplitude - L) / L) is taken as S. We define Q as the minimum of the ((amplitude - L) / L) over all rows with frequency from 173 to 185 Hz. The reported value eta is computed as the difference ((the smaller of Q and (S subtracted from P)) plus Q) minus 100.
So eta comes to -100.6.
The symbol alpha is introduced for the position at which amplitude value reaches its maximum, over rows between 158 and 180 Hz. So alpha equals 159.0 Hz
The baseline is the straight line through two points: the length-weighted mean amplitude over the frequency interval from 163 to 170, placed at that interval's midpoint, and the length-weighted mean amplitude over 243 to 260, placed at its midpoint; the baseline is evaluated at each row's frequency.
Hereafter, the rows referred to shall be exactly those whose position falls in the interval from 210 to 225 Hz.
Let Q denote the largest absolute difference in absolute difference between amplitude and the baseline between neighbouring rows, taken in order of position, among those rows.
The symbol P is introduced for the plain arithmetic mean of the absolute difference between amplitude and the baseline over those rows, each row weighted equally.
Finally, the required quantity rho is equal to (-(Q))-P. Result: -20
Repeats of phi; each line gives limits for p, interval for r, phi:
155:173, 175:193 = 1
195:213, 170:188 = 7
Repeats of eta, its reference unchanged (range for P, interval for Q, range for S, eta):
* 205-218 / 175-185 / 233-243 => -100.4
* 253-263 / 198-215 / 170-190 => -99.6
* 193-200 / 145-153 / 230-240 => -99.5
